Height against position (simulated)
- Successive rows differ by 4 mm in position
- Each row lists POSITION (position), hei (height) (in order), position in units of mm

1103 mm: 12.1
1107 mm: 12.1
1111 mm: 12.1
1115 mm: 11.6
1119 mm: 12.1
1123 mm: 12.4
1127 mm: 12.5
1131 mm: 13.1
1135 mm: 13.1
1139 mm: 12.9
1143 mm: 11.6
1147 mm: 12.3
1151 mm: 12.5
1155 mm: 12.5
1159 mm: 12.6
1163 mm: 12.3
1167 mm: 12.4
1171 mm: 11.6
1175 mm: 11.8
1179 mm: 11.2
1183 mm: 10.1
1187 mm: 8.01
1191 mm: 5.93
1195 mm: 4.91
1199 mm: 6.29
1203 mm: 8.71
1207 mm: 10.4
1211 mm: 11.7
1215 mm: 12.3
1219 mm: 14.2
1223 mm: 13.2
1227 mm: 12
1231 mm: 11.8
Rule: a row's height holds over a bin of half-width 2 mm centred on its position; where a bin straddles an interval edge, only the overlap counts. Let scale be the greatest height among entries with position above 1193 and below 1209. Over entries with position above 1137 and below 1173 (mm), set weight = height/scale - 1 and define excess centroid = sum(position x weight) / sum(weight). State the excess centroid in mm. 1154.4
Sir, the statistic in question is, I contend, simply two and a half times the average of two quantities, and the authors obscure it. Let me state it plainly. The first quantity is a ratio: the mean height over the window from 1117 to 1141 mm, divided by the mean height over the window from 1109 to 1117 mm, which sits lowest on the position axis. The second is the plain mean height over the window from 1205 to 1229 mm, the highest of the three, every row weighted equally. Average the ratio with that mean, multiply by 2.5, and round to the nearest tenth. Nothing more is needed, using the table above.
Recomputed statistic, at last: 16.7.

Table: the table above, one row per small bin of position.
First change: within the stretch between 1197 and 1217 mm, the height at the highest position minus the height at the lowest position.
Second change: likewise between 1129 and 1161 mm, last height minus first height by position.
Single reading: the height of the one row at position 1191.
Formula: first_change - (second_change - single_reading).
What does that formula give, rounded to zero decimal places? 12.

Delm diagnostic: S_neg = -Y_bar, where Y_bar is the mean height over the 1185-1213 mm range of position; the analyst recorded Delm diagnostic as -8.0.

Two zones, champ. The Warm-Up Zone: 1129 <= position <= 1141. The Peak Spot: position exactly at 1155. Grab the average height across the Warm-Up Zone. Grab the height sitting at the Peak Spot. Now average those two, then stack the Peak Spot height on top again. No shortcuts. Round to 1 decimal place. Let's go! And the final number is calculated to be 25.3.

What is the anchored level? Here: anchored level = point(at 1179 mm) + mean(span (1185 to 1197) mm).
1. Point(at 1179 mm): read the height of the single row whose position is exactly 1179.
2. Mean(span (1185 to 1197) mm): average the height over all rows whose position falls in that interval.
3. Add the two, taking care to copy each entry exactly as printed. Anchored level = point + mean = 17.5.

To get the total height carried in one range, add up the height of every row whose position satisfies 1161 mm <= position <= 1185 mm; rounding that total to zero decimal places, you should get 69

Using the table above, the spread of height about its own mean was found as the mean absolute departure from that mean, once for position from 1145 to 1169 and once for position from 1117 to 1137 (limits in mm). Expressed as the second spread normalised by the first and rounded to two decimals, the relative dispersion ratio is 3.68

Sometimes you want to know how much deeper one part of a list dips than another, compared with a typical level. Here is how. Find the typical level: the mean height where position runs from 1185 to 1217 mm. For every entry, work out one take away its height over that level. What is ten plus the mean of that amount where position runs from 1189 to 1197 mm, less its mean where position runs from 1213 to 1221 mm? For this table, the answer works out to 10.9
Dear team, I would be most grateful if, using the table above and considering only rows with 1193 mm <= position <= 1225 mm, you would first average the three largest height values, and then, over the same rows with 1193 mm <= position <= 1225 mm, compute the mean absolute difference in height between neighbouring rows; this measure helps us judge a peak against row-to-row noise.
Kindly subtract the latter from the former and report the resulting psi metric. 11.8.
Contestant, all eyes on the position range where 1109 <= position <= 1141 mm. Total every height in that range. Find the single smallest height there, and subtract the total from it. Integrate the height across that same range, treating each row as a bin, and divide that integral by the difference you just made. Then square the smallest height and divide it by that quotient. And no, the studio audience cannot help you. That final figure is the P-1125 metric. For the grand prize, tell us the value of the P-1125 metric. -30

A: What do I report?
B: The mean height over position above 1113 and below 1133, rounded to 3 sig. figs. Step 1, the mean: 12.3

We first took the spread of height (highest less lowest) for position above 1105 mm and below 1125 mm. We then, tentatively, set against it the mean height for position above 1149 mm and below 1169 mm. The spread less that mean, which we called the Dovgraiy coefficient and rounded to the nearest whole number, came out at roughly -12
